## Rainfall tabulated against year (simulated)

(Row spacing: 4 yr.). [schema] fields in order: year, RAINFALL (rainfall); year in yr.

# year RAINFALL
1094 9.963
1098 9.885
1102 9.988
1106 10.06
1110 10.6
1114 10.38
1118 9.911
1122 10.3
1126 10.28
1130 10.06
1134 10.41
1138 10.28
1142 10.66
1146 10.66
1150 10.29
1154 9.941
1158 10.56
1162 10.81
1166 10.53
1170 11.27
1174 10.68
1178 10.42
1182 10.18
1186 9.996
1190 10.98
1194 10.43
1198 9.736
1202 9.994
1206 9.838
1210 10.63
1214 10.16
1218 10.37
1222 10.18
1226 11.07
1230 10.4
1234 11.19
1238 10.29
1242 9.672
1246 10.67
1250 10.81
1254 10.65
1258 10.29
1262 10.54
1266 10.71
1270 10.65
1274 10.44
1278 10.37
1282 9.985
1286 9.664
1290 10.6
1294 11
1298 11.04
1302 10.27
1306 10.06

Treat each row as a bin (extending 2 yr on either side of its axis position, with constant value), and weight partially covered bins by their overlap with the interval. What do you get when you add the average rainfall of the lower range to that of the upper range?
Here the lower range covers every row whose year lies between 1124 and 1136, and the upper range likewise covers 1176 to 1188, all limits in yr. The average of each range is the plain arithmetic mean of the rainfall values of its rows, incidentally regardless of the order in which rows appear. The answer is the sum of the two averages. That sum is 20.4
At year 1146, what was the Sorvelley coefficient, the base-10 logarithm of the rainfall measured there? 1.028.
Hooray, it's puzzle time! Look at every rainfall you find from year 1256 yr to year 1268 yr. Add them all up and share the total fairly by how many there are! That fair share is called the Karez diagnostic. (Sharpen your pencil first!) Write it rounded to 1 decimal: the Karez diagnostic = 10.5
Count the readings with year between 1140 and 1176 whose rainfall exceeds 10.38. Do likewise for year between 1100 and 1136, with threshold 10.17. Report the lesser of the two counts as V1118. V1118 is 5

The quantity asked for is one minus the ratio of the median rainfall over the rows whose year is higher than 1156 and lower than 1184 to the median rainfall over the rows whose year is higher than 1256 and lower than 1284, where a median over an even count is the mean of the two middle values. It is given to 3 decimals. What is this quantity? -0.011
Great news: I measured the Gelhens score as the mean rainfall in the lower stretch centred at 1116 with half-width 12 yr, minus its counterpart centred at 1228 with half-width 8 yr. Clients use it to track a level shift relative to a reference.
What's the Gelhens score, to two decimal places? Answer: -0.45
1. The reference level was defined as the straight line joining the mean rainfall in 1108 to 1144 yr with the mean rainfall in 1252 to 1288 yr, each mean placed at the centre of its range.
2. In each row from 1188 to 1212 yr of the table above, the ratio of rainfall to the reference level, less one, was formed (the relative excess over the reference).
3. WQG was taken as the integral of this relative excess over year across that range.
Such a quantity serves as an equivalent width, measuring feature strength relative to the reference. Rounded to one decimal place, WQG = -0.2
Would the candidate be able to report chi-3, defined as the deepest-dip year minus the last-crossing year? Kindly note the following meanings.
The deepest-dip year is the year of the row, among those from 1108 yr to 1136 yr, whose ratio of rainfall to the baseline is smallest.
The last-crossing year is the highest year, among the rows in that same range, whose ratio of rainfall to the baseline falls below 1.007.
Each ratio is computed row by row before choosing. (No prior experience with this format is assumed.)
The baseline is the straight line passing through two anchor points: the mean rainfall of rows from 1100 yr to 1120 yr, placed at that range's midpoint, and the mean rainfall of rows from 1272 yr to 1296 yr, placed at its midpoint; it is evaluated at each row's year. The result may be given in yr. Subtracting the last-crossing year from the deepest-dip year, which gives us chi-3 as -12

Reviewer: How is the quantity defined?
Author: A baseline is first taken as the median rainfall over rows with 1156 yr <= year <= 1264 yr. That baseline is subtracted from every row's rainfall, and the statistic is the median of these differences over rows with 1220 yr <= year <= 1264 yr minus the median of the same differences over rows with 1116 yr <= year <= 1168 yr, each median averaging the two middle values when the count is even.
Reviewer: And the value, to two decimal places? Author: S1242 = 0.24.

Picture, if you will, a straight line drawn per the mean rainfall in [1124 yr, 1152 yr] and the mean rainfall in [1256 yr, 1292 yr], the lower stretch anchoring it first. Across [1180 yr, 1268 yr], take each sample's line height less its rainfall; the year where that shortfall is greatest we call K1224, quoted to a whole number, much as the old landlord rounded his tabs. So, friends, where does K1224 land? 1242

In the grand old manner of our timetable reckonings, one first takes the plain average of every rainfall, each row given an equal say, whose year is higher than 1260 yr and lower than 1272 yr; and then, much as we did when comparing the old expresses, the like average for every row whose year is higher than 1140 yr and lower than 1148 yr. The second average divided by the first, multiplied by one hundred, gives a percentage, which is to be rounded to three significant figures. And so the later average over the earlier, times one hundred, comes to 100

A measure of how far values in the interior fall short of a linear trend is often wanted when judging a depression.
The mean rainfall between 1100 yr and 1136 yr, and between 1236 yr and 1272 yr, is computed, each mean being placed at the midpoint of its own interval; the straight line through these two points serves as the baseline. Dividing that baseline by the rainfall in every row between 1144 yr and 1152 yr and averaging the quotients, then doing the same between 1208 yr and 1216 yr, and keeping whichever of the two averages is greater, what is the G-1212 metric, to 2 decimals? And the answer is 1.00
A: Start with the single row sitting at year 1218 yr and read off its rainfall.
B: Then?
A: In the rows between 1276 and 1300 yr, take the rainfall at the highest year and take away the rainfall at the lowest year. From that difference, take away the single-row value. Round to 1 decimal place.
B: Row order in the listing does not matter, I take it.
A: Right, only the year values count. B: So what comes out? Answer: -9.7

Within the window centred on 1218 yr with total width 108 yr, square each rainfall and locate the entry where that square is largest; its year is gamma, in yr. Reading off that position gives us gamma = 1170 yr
